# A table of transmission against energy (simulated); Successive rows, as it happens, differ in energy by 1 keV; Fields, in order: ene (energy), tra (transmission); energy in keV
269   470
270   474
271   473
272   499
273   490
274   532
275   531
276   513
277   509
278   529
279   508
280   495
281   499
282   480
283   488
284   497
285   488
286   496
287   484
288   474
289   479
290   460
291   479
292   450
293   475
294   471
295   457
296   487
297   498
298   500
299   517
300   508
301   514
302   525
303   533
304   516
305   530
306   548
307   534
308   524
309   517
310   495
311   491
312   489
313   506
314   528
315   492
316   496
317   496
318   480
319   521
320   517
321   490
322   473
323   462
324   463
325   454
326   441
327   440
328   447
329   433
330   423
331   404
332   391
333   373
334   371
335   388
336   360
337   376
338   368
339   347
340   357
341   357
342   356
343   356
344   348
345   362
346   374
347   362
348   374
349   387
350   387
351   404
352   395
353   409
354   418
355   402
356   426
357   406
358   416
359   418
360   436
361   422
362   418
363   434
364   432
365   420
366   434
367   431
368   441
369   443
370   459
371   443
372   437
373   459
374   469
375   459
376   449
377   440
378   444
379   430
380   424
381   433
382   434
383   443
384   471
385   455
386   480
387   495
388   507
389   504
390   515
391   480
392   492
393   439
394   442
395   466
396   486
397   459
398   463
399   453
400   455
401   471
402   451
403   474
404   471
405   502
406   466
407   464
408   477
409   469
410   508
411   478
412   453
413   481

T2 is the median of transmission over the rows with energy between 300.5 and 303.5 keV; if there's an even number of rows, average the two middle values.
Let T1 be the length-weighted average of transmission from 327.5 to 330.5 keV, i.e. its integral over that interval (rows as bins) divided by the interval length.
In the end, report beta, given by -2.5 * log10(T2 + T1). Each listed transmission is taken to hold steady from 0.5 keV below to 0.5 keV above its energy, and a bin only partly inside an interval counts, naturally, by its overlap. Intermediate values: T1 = 434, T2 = 525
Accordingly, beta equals -7.45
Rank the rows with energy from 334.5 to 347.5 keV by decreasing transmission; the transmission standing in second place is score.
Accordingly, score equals 376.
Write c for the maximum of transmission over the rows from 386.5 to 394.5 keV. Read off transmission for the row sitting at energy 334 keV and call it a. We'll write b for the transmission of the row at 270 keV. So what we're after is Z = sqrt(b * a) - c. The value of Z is -96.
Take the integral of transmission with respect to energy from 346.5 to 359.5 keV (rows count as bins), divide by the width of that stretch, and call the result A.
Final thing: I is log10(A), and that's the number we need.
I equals 2.60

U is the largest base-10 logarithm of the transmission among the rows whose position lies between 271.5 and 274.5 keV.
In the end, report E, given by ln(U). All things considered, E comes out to 1.00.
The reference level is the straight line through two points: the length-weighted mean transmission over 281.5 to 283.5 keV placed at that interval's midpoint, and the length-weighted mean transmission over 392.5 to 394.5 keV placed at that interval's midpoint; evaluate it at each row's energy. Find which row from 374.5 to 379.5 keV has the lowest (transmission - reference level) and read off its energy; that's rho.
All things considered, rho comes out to 379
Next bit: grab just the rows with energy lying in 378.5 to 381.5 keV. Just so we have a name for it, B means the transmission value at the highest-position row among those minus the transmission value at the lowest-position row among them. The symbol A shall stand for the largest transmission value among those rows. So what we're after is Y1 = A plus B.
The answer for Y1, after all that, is 436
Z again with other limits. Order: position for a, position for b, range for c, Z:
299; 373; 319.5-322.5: -30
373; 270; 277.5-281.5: -63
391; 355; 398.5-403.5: -35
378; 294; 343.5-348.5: 83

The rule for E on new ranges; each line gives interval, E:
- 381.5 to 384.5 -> 0.98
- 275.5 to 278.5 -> 1.00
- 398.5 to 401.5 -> 0.98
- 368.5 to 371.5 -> 0.98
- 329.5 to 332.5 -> 0.97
